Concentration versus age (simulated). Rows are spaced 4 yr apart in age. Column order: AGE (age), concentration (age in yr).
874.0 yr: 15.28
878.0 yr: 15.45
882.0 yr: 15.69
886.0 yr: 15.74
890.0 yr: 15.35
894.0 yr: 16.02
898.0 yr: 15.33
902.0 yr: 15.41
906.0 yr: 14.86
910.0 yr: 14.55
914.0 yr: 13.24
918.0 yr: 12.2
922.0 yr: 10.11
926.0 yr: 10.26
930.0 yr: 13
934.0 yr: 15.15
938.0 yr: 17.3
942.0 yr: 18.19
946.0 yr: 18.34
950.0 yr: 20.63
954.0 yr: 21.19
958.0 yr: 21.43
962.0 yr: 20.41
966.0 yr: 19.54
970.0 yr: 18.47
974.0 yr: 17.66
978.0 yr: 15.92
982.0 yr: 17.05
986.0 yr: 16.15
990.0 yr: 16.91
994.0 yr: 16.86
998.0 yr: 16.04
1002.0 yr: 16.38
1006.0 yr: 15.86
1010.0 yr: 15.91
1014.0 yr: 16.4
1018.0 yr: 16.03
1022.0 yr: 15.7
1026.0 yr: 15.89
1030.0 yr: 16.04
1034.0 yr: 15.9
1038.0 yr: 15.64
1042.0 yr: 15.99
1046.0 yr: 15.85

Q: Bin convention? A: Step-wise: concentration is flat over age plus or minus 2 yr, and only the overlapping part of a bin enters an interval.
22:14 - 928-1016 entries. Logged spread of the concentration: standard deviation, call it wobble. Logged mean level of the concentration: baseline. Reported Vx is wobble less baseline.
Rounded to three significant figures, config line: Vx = -15.4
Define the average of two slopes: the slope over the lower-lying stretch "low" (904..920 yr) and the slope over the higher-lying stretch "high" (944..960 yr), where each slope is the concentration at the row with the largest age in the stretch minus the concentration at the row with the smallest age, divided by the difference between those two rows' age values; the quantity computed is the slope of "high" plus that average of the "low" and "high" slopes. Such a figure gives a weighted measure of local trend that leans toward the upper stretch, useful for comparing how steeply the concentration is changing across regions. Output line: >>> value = 0.28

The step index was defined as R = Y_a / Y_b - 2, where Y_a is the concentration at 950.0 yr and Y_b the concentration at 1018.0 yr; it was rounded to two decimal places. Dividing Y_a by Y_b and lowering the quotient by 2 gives -0.71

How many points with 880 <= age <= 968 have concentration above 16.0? 9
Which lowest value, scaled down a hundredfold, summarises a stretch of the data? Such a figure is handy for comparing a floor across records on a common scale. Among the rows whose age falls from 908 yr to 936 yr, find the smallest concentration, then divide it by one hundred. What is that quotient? 0.101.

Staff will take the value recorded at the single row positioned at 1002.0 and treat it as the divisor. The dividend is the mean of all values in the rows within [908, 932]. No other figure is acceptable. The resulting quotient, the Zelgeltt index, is 0.75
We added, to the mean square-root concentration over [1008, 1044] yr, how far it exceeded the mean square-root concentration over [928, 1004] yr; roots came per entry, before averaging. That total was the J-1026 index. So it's 3.8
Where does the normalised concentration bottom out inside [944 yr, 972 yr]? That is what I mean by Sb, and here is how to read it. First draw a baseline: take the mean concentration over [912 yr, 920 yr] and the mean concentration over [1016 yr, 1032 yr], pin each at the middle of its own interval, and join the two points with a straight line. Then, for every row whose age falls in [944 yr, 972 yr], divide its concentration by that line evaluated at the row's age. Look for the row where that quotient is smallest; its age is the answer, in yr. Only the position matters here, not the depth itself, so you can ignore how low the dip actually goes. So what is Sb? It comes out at 970.0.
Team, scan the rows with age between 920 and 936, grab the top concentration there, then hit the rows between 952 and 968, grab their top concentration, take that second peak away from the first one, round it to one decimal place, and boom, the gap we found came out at -6.3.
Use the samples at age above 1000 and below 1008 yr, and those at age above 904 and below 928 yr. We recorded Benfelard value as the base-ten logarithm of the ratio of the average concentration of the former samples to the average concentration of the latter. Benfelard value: 0.11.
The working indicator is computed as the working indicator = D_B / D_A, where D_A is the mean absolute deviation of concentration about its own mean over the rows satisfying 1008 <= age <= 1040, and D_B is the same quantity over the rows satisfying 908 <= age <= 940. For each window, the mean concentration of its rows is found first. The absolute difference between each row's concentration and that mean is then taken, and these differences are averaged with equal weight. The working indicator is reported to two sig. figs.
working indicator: 11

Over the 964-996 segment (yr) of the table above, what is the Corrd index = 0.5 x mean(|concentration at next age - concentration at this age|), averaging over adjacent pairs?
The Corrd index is 0.46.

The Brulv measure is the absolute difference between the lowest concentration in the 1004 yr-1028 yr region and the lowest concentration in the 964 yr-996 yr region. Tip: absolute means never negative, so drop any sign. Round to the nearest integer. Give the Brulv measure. 0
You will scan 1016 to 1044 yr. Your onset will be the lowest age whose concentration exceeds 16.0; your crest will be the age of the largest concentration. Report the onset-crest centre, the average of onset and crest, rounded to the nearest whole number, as 1024 yr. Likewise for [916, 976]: 948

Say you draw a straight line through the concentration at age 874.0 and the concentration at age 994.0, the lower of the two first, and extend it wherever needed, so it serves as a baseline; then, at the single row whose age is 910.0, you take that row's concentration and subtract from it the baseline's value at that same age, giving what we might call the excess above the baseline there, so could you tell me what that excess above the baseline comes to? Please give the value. -1.2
